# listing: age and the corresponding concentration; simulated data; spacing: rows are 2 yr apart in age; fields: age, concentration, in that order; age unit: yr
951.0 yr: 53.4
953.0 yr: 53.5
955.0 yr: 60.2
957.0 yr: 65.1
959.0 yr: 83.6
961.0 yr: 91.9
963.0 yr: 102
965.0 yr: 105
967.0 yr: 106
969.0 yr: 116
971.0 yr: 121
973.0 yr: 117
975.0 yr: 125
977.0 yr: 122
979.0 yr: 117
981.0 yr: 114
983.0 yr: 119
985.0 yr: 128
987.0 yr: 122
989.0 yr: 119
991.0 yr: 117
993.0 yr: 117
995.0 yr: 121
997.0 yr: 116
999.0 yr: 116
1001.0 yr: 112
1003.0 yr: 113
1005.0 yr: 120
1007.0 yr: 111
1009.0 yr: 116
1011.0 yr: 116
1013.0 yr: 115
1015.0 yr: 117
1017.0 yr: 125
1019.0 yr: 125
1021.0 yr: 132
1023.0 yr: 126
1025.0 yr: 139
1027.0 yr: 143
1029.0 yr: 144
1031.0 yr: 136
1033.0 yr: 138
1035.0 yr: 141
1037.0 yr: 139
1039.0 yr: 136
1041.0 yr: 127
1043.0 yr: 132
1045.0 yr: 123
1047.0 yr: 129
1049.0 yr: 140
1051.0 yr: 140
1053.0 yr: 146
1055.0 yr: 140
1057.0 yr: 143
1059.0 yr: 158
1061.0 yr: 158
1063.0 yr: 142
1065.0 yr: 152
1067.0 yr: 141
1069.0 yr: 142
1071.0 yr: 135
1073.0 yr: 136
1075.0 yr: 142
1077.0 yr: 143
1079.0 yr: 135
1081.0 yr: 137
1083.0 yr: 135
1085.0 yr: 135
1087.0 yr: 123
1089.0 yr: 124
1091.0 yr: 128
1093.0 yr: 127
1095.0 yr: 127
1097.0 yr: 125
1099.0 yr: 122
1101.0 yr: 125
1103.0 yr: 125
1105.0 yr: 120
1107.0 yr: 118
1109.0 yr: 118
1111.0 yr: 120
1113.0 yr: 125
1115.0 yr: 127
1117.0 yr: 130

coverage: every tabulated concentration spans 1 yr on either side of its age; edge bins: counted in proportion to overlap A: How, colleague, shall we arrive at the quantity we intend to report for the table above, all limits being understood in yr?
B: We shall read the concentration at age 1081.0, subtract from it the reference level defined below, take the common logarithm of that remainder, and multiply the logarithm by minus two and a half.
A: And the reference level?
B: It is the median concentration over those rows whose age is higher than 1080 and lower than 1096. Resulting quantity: -2.44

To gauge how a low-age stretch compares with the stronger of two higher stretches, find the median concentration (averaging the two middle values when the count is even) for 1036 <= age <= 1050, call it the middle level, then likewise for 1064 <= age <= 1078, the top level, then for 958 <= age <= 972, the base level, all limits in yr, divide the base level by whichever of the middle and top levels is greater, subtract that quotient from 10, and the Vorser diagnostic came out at 9.26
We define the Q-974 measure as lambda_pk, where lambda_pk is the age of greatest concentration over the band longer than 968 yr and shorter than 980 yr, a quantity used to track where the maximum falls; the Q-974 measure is 975.0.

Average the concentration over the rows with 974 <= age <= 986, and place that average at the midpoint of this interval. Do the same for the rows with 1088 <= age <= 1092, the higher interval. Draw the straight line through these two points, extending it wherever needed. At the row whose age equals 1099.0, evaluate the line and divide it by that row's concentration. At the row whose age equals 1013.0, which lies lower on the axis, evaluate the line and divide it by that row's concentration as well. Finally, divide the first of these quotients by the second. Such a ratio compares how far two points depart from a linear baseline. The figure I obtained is 0.97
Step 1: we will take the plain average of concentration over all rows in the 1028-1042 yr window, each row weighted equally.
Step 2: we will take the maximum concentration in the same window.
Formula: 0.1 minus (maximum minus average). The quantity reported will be -6.6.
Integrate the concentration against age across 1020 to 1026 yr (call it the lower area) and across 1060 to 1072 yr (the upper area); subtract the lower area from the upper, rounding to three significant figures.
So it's 946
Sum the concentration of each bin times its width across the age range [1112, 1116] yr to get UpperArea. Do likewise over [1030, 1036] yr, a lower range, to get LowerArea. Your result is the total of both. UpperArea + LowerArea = 1334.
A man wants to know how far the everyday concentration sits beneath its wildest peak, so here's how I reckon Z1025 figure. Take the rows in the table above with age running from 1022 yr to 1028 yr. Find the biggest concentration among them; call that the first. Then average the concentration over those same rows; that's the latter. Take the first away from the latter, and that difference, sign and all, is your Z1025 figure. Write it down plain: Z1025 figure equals -7.0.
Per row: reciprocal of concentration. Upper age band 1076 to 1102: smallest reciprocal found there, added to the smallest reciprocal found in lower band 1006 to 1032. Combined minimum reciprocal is 0.0139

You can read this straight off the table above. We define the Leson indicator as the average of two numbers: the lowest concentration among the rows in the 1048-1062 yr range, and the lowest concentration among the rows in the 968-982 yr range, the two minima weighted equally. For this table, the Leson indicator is 127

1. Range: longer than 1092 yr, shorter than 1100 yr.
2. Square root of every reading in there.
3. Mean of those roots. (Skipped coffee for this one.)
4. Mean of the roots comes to 11.2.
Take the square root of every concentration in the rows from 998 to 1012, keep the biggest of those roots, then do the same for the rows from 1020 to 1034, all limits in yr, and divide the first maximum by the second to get 0.91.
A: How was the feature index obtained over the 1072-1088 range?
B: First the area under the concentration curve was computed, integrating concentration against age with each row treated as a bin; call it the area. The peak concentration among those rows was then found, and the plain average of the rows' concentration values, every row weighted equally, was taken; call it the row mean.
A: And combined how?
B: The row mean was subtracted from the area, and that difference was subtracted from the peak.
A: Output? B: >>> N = -1893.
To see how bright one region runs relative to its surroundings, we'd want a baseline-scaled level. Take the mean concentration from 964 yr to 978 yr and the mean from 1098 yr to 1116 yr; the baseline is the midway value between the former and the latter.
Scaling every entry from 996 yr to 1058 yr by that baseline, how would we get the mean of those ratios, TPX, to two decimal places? 1.08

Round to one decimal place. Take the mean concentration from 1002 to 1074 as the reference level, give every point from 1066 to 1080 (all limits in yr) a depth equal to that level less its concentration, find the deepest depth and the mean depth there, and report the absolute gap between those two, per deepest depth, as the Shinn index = -3.4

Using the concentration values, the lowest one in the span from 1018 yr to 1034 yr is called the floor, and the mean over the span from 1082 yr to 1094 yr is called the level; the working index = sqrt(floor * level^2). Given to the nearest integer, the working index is 1439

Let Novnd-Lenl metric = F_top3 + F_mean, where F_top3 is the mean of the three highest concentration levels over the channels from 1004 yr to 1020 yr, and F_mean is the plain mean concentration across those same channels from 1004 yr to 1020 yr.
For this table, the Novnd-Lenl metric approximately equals 241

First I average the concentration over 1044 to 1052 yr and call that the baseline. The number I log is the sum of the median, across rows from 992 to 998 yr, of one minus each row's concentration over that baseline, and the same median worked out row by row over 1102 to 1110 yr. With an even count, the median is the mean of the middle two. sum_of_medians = 0.23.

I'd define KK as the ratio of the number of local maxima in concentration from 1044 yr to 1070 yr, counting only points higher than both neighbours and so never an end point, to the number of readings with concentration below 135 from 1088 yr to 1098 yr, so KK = 0.40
